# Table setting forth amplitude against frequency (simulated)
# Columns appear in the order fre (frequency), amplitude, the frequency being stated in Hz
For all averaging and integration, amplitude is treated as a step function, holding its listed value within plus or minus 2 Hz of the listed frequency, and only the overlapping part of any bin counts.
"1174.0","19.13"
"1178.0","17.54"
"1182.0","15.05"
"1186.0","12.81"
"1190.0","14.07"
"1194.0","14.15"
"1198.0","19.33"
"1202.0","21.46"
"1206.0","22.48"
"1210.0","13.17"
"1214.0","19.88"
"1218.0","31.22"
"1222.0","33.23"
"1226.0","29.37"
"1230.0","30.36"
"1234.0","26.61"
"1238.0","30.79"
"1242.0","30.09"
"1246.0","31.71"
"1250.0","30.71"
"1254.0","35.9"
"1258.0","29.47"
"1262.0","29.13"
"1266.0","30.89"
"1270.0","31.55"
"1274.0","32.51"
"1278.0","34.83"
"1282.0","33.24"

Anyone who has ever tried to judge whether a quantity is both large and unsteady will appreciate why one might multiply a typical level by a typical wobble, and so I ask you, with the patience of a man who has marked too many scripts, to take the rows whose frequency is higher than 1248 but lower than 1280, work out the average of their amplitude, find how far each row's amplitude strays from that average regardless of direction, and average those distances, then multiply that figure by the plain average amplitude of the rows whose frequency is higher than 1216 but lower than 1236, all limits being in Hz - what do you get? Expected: 57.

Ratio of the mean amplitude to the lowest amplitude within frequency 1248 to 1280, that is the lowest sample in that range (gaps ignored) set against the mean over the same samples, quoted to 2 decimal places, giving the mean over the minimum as 1.09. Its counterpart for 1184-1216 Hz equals 1.34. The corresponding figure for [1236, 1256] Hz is 1.06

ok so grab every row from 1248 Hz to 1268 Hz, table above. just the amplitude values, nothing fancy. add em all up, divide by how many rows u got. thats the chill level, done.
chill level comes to 31.2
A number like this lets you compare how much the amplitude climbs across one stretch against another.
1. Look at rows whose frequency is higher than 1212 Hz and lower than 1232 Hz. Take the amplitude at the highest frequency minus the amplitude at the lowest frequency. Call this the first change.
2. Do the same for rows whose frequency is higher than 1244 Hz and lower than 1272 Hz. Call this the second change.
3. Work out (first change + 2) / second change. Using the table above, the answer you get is -78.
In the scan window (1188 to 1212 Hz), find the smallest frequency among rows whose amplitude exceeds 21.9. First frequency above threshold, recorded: 1206.0 Hz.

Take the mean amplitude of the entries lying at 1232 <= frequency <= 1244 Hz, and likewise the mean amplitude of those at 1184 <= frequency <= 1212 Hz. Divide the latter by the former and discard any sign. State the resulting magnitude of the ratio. 0.58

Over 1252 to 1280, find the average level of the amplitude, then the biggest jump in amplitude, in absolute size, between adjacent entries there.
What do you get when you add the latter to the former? 38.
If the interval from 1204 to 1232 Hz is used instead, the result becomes 37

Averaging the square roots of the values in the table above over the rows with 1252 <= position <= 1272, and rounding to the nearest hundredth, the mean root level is 5.60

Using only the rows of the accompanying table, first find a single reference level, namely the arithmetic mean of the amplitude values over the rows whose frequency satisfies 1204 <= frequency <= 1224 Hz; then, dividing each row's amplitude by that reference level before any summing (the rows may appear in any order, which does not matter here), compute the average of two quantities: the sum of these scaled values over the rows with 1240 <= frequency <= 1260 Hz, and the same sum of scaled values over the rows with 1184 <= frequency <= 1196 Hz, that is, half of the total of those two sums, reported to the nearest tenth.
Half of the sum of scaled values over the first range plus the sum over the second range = 4.1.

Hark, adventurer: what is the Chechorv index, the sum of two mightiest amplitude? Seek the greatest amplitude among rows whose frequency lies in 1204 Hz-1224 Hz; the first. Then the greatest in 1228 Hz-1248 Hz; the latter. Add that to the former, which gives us 64.9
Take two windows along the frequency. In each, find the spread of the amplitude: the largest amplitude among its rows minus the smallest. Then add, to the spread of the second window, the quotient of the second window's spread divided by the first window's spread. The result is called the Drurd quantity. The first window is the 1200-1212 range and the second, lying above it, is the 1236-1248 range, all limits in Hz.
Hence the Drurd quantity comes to 2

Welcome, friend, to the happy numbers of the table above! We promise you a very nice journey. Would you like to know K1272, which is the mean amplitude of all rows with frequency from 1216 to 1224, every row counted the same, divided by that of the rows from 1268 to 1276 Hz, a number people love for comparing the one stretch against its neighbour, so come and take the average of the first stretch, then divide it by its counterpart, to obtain 1.01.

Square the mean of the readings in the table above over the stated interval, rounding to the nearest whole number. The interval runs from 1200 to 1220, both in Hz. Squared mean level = 468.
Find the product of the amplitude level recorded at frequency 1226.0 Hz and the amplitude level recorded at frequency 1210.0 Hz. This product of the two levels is 387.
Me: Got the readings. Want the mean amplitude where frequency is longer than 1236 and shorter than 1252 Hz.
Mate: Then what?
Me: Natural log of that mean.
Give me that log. 3.43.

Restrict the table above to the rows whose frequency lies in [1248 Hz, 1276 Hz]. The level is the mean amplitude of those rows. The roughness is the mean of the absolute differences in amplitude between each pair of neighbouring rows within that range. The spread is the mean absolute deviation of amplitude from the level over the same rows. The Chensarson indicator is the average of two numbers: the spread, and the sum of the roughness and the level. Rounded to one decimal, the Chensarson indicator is 17.8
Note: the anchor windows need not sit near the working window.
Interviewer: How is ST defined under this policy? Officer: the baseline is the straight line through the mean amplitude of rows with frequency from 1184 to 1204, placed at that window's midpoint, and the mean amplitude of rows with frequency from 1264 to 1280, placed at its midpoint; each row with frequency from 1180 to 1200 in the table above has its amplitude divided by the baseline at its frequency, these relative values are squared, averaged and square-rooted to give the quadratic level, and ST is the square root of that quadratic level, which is 0.99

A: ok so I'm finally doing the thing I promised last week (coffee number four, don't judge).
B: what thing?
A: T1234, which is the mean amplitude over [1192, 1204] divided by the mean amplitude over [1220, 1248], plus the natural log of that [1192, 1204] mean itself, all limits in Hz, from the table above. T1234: 3.51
